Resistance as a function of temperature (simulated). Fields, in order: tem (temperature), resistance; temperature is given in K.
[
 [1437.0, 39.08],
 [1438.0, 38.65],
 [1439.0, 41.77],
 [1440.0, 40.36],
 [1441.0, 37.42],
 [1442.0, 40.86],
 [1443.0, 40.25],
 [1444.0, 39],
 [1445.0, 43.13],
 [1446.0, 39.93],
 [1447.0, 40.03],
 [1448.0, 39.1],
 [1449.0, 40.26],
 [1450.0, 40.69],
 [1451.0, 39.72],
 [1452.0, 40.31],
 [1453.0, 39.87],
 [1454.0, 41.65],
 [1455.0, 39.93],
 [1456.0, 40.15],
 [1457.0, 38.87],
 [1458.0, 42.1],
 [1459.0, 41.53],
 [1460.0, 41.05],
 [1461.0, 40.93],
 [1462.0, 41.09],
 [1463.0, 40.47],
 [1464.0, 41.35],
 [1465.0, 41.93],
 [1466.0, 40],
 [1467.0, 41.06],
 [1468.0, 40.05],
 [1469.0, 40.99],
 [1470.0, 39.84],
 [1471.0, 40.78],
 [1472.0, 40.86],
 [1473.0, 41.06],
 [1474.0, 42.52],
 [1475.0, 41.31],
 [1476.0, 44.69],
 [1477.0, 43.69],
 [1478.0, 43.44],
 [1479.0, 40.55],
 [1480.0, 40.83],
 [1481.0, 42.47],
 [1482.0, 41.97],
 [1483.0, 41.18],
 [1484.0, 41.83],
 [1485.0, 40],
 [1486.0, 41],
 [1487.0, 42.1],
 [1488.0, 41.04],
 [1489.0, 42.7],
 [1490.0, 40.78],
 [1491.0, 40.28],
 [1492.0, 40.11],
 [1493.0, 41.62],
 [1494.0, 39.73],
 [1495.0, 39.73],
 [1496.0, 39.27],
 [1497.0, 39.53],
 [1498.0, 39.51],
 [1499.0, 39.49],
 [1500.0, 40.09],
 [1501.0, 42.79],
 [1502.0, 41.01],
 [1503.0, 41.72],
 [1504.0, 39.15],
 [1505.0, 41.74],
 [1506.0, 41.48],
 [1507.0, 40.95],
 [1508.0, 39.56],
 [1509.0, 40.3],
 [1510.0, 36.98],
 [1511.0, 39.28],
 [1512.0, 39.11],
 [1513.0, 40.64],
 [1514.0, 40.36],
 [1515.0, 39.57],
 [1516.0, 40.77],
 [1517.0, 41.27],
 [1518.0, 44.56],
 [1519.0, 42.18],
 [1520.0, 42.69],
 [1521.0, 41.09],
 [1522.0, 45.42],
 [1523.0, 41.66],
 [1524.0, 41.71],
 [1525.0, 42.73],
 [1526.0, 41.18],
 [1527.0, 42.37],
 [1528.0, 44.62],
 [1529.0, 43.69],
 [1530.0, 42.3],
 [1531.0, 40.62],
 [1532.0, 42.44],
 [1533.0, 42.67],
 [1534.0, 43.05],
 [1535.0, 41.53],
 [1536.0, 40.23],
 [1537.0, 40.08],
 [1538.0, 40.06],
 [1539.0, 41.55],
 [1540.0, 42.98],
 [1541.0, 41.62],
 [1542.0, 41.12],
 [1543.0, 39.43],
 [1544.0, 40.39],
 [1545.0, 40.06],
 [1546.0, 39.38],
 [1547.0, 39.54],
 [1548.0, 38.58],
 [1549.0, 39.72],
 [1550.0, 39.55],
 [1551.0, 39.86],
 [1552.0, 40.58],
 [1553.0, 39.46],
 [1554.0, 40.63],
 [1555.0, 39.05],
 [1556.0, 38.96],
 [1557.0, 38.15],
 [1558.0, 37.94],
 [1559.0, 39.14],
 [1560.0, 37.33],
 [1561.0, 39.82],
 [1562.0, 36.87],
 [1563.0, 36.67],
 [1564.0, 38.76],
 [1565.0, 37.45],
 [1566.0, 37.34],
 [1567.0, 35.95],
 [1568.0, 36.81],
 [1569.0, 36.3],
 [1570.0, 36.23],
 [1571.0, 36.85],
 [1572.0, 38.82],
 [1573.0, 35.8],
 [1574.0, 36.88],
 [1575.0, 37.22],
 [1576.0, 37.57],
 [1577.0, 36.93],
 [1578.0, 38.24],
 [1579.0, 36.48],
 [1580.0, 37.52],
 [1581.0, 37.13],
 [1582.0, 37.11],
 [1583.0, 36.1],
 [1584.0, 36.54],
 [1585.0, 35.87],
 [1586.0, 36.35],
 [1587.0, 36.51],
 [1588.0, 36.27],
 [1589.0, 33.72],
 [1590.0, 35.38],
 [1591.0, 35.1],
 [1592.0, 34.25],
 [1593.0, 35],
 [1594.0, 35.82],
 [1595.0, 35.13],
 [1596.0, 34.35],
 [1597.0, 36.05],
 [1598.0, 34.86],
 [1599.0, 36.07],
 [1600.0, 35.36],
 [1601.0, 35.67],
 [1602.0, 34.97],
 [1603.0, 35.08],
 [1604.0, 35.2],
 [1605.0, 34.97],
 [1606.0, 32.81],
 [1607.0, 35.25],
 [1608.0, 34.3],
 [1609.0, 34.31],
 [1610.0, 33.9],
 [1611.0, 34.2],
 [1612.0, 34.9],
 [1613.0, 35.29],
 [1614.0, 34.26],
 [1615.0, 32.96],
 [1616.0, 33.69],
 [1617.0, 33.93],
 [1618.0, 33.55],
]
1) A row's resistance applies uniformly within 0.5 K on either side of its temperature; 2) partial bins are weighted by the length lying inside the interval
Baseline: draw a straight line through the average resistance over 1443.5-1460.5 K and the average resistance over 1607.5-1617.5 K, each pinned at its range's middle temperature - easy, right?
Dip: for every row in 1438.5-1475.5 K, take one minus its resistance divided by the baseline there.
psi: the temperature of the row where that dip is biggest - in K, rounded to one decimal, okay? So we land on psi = 1441.0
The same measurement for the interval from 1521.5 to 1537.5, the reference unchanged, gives 1537.0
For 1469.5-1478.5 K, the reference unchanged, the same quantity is 1470.0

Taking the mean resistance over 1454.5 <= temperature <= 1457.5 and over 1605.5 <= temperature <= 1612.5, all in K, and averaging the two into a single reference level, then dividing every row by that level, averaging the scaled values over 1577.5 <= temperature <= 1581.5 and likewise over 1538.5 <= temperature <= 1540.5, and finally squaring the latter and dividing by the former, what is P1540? 1.29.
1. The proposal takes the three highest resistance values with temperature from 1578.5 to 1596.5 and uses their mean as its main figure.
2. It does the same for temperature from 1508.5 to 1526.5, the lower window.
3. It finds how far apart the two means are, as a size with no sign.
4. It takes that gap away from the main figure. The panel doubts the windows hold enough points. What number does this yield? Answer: 30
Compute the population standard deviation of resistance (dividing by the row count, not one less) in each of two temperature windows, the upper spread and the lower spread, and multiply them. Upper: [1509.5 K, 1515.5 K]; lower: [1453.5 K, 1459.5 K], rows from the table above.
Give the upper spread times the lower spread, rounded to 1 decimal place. 1.3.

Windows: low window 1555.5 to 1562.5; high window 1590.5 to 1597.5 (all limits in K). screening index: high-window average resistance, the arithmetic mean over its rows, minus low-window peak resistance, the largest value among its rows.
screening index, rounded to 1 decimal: -4.7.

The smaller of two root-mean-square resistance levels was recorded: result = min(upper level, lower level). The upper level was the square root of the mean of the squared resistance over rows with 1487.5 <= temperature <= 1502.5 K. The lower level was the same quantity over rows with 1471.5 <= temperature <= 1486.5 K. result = 41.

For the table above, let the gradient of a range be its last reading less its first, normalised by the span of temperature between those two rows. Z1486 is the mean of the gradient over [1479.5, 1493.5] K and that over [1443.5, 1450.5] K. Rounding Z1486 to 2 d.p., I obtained 0.17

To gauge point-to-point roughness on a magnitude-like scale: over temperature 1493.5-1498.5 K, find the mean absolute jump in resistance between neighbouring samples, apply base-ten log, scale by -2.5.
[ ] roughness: 1.8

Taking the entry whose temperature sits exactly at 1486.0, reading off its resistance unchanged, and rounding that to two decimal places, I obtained 41.00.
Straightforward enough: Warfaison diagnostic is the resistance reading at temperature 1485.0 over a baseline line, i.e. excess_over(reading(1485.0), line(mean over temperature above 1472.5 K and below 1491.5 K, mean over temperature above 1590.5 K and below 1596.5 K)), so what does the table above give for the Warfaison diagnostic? -1.6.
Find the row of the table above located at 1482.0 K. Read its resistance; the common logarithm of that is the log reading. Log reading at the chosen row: 1.62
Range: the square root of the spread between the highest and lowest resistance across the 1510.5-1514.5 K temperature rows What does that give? 1.2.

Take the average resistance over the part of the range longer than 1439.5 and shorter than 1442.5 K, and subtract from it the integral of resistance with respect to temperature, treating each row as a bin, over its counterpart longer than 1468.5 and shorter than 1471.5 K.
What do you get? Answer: -82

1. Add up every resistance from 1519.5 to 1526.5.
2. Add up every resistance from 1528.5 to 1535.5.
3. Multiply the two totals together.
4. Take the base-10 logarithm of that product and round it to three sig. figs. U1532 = 4.94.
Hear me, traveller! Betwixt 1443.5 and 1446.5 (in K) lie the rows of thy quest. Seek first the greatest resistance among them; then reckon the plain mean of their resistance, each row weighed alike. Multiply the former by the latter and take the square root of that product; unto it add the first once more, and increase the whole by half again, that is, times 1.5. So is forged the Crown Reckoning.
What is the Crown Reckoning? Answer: 128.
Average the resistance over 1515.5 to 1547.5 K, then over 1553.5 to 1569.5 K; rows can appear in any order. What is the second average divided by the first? 0.91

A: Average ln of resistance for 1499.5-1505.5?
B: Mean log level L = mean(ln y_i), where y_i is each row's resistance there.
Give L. 3.72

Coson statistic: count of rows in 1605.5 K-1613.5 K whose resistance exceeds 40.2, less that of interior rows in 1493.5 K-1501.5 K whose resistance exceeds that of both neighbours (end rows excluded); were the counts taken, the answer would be -1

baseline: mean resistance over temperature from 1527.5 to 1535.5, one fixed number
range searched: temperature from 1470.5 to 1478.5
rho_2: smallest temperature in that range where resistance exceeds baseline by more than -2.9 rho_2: 1471.0 K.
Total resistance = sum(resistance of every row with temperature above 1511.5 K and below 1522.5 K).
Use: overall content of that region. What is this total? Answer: 458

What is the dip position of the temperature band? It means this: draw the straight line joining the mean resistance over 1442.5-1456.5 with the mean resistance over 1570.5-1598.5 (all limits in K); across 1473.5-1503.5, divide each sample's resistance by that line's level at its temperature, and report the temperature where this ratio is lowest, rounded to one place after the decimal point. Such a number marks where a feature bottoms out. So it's 1496.0 K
